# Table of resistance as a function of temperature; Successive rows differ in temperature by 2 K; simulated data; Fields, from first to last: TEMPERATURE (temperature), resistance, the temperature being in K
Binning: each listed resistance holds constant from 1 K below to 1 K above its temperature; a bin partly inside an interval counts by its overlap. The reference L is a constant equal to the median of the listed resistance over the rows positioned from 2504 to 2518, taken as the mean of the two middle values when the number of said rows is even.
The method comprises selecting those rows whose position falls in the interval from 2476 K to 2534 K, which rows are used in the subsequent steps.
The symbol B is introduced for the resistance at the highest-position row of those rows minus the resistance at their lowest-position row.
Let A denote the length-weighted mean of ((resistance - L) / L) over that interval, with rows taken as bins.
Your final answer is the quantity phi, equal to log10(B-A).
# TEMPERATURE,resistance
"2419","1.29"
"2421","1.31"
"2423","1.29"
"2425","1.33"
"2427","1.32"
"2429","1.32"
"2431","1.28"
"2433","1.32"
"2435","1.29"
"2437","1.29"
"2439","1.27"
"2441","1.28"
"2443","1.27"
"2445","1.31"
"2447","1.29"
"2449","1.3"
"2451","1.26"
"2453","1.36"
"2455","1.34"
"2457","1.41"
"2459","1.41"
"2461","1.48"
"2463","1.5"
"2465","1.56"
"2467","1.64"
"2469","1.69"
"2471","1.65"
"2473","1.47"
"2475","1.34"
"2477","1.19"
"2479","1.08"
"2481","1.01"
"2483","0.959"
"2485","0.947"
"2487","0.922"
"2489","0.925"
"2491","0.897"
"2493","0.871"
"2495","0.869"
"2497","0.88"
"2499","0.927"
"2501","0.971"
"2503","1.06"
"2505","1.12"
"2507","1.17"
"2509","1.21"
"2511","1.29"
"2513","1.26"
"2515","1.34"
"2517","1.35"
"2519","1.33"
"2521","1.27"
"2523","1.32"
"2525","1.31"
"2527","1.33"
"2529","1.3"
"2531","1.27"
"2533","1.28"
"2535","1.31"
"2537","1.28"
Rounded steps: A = -0.11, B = 0.09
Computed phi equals -0.71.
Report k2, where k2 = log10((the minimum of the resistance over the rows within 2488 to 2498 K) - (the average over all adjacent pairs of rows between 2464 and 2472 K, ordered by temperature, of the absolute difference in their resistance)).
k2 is -0.090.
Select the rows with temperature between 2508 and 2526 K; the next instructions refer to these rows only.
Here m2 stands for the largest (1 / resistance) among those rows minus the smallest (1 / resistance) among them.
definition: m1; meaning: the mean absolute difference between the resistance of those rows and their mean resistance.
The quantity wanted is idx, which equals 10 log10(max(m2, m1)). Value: -11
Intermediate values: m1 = 0.036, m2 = 0.09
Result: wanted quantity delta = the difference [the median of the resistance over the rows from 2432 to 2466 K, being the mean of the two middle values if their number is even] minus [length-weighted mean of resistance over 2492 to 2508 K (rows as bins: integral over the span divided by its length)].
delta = 0.3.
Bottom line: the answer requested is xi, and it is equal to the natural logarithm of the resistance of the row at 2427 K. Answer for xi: 0.28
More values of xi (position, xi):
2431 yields 0.25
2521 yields 0.24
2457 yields 0.34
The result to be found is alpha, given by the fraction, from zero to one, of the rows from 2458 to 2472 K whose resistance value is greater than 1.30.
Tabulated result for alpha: 1.0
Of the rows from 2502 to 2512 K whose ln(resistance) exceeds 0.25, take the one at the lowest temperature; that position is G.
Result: 2511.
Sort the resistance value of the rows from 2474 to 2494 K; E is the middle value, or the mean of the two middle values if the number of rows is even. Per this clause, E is 0.95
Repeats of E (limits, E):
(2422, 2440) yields 1.29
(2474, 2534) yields 1.18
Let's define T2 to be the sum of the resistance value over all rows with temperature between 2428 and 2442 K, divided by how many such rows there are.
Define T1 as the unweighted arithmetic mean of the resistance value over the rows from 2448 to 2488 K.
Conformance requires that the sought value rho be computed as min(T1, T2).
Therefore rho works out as 1.29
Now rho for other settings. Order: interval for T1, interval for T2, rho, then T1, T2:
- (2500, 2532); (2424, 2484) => 1.24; 1.24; 1.34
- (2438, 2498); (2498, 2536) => 1.23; 1.25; 1.23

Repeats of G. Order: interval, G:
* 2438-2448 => 2445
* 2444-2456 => 2445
